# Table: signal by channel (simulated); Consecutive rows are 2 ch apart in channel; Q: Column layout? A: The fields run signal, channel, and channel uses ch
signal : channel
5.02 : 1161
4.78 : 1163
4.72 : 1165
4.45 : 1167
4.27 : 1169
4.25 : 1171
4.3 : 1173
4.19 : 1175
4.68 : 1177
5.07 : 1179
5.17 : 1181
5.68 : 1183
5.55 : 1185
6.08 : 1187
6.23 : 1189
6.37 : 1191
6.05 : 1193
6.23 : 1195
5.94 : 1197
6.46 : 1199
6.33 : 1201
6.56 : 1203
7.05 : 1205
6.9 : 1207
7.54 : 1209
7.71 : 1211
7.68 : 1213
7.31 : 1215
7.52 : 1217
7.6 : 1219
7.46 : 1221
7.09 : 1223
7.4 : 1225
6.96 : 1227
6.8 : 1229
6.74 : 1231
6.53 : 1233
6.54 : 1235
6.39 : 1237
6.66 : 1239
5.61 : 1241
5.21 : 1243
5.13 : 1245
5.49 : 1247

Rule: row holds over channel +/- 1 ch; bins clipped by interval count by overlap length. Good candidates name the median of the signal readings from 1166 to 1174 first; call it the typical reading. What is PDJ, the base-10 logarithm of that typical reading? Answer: 0.63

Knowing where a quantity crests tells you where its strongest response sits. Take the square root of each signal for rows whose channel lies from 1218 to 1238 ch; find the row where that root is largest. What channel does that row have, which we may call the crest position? 1219 ch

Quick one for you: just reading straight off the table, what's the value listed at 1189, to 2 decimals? 6.23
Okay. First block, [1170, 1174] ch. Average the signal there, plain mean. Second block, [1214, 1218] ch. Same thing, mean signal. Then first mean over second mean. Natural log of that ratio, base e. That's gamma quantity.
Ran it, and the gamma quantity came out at -0.55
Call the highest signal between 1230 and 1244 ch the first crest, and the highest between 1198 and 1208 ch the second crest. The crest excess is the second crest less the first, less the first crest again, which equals -6.4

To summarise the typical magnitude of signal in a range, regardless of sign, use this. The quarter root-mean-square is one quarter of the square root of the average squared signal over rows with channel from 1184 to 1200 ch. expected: 1.5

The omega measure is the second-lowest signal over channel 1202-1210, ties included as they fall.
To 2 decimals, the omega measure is 6.90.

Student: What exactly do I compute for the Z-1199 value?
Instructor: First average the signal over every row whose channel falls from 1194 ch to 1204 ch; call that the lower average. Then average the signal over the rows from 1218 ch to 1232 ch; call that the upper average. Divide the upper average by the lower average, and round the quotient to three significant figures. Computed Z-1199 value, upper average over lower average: 1.13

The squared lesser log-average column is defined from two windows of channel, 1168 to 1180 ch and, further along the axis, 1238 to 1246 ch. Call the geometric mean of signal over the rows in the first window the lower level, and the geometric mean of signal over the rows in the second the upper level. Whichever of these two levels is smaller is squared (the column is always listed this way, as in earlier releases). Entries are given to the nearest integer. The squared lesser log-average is 20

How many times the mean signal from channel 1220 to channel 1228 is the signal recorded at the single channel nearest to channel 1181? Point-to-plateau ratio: 0.72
